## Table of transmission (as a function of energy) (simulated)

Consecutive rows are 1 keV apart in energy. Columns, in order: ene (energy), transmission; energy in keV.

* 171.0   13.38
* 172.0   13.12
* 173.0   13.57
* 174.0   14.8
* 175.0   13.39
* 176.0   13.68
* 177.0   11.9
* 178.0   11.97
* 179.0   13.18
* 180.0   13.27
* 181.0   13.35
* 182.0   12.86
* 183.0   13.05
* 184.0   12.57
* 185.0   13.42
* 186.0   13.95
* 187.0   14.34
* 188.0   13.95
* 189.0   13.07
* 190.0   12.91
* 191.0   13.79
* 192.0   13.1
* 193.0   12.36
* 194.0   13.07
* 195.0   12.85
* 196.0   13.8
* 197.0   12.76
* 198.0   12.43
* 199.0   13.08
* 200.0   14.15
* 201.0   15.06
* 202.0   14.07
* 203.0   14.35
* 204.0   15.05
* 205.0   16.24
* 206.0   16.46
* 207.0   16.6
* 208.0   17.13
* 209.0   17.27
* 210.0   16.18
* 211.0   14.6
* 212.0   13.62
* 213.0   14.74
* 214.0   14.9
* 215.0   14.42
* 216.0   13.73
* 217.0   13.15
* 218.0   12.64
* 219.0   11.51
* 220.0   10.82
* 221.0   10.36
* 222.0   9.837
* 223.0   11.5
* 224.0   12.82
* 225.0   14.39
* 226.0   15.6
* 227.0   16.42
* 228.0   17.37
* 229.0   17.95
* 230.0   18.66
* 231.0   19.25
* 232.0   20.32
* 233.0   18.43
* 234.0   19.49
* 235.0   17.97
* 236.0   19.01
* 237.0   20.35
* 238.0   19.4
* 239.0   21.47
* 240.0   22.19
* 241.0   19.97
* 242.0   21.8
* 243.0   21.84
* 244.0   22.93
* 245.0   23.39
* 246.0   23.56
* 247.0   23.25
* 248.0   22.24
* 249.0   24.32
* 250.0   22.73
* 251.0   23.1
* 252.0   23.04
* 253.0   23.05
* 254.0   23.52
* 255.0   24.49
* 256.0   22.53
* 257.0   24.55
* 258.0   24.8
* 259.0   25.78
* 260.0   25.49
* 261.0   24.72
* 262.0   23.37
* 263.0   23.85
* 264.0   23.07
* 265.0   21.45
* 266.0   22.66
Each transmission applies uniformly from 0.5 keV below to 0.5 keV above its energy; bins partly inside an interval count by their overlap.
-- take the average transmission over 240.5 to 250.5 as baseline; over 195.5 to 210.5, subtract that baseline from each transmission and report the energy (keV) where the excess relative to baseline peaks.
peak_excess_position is 209.0 keV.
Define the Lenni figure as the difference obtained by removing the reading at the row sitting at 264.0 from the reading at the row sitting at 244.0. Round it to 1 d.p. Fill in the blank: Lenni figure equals -0.1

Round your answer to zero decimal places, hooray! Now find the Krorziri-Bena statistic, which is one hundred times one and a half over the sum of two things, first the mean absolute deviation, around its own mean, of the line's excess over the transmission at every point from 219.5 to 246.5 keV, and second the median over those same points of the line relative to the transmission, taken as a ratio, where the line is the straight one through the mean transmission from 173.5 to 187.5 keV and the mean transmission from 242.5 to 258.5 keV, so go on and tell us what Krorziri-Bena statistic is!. 43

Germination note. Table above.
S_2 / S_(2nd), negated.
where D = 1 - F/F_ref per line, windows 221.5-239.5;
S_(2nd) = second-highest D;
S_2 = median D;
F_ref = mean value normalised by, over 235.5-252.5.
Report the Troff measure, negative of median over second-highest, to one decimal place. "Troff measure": -0.4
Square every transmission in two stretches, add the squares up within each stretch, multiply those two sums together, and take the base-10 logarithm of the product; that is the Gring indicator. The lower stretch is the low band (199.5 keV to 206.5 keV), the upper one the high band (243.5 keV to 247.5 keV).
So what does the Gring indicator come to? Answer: 6.5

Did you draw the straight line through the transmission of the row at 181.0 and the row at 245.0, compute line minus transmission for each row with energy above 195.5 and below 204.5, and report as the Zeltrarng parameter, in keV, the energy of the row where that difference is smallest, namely 201.0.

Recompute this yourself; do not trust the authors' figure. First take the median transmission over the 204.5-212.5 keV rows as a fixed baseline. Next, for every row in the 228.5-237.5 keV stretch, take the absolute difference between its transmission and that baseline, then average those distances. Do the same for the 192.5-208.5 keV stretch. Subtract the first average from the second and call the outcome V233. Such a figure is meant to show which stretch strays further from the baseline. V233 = -1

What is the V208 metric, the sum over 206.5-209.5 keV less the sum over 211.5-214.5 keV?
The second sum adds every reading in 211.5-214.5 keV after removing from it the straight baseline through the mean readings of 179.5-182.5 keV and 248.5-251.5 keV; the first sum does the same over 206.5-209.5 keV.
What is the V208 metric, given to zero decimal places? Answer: 10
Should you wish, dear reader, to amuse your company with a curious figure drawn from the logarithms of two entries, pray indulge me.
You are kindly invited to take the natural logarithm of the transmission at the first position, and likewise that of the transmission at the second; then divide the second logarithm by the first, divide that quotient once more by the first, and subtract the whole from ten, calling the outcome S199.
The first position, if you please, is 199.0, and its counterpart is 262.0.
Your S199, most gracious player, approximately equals 9.52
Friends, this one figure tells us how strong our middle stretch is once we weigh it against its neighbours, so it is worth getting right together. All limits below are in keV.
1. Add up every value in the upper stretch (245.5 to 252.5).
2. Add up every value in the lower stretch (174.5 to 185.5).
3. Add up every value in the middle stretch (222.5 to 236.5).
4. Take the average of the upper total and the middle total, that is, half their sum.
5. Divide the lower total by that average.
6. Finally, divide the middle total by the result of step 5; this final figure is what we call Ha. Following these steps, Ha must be 337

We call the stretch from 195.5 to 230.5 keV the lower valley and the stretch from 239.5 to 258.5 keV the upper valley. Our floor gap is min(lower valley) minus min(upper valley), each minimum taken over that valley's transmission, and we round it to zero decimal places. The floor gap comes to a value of -10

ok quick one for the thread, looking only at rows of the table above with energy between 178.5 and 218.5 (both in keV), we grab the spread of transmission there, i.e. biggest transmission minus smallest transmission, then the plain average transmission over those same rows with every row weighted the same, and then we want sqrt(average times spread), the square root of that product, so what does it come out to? 8.3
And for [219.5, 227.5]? 9.2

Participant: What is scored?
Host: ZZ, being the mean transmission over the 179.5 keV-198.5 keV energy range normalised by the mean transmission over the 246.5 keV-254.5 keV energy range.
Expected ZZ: 0.57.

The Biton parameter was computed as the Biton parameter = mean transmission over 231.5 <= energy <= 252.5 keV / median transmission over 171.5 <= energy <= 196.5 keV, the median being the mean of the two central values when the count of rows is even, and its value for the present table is 1.63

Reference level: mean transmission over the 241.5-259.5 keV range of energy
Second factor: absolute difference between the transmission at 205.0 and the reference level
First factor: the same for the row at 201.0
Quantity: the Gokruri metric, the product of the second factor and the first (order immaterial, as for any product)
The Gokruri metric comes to 59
